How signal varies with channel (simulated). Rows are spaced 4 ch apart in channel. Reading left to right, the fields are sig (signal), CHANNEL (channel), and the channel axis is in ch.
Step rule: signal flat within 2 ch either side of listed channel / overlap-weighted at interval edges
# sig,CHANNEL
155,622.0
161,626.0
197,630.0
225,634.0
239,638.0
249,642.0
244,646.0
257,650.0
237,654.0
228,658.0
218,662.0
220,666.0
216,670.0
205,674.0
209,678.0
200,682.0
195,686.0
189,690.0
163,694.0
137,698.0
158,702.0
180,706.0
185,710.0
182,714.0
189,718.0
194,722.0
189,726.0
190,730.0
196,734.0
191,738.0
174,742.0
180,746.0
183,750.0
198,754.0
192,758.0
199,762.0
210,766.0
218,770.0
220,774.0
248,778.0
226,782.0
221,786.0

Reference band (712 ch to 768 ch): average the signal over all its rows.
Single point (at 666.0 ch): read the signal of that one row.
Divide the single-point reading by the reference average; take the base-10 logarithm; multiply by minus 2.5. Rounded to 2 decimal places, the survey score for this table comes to -0.16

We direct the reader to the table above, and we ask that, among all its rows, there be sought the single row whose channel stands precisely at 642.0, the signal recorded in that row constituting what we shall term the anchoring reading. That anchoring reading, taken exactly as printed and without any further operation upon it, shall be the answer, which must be 249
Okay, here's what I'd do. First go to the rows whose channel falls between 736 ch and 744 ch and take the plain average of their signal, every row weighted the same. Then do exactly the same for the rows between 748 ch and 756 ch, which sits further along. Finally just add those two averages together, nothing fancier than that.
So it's 373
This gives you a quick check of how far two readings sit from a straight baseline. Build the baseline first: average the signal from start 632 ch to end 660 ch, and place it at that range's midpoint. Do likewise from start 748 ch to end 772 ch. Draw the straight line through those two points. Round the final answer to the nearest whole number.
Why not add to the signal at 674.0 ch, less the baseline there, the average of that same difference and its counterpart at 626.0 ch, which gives -81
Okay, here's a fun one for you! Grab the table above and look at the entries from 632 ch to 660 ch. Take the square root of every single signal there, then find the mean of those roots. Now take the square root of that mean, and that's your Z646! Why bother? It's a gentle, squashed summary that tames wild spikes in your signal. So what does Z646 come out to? 3.93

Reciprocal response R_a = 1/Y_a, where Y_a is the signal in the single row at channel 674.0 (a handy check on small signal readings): 0.0049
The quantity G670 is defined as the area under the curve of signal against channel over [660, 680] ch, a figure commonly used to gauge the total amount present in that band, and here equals 4272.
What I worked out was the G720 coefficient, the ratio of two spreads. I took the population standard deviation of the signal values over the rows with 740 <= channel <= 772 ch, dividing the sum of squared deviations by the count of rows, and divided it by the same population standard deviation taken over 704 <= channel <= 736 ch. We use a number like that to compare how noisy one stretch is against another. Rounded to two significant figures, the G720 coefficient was 2.7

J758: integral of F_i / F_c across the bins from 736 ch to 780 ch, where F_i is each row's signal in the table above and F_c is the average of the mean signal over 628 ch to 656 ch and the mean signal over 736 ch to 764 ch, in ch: 42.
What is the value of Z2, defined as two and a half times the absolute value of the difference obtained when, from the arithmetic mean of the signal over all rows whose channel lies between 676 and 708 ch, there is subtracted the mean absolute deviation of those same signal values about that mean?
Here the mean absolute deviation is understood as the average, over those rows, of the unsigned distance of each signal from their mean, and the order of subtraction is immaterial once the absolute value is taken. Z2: 398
